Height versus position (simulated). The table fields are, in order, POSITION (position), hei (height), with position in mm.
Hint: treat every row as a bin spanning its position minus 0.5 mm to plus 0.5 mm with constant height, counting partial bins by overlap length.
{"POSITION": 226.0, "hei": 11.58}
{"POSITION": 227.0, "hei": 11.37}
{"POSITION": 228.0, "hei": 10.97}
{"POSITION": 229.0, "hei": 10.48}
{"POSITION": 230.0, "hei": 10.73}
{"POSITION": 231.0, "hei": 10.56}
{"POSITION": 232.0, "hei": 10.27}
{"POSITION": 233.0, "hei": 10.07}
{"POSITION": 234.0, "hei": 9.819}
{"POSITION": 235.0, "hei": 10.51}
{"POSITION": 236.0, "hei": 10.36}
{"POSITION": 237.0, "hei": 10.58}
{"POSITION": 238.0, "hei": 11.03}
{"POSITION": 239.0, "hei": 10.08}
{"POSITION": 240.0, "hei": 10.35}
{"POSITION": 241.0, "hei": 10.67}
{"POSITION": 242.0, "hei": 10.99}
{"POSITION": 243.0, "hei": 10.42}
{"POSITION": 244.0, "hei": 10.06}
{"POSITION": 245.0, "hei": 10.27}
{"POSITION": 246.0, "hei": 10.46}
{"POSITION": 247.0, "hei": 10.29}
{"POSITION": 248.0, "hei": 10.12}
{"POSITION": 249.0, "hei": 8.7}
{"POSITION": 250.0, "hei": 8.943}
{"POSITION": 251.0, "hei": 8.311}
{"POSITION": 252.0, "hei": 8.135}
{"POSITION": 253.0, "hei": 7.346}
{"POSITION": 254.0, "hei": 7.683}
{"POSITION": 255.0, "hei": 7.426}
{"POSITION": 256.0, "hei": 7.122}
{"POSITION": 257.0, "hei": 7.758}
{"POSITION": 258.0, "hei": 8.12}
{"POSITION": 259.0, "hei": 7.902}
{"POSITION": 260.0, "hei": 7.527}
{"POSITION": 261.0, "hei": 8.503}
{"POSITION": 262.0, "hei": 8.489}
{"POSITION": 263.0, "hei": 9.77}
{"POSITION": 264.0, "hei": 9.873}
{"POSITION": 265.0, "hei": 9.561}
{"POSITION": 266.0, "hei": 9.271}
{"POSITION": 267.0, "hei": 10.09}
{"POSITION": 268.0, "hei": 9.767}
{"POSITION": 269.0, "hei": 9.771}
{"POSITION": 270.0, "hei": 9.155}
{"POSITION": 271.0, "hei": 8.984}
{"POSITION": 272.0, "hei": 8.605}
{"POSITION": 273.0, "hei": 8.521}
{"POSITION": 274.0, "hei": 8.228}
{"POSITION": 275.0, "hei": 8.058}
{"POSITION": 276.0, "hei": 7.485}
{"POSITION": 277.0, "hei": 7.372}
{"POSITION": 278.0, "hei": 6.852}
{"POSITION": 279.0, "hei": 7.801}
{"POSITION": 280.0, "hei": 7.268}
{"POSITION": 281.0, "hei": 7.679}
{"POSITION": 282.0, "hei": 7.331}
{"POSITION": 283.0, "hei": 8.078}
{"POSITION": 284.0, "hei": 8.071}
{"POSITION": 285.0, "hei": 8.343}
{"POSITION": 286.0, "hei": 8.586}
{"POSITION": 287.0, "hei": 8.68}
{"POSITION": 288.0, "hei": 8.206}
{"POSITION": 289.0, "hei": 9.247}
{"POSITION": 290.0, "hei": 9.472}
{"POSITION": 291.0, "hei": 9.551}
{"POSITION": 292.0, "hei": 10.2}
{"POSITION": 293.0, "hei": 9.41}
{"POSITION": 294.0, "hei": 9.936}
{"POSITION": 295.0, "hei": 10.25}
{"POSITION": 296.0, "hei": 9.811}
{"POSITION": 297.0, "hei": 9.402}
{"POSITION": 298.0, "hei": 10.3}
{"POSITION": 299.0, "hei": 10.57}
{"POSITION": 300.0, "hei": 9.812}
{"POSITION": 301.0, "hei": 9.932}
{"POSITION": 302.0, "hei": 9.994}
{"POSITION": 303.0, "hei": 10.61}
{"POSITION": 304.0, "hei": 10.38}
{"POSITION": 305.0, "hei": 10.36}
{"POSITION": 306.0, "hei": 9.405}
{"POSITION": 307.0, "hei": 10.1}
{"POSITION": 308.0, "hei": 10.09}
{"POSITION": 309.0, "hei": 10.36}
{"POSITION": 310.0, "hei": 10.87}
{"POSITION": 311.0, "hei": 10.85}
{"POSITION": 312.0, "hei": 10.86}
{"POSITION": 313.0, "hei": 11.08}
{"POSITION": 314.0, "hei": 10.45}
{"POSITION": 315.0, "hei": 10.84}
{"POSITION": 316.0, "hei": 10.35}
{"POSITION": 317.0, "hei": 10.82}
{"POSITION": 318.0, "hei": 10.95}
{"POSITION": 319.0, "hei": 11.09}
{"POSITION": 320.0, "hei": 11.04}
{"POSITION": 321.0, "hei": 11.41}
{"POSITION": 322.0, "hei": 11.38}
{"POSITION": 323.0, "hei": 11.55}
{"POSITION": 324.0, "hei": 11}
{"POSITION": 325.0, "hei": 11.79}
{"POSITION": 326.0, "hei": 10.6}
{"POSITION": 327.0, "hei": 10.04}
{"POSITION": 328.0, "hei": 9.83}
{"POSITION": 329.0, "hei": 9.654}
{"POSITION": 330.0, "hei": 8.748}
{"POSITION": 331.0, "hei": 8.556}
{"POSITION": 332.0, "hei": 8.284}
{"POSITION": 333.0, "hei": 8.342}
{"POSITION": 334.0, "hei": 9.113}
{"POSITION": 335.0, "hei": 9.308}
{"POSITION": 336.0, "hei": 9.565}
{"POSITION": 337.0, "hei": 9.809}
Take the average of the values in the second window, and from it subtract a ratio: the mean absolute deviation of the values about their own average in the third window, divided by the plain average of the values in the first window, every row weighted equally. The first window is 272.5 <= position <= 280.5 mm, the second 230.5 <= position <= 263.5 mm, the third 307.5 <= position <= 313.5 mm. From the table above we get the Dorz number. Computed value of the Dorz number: 9.3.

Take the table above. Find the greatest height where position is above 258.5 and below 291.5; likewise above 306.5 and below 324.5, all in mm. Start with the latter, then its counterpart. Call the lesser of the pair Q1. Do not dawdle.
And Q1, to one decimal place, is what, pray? 10.1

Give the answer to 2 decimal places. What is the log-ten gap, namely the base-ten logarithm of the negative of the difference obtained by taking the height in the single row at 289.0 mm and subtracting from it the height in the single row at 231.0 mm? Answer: 0.12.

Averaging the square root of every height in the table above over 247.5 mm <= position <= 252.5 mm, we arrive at 2.97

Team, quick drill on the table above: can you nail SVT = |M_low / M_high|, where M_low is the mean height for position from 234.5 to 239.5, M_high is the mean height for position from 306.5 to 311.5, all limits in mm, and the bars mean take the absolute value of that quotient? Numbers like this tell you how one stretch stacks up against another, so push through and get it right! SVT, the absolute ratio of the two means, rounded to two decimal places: 1.01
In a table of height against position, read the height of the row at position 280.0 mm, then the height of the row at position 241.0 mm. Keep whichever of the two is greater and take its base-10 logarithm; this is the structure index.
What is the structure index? 1.028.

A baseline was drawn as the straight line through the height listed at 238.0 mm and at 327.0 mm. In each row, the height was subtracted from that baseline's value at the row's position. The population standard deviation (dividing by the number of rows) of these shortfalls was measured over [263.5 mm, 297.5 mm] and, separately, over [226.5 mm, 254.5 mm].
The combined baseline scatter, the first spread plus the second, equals 1.93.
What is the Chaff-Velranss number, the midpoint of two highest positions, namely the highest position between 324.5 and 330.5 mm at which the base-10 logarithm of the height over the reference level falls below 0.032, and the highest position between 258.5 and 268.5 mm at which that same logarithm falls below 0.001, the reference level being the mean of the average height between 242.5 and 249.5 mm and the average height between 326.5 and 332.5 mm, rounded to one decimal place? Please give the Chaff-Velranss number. 298.0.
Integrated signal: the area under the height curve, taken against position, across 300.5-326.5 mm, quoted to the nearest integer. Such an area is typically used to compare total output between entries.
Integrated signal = 278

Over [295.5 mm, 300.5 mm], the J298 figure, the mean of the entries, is 10.0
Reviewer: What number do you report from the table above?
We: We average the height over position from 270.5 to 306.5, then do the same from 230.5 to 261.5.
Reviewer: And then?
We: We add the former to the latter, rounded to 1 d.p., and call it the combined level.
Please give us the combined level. 18.3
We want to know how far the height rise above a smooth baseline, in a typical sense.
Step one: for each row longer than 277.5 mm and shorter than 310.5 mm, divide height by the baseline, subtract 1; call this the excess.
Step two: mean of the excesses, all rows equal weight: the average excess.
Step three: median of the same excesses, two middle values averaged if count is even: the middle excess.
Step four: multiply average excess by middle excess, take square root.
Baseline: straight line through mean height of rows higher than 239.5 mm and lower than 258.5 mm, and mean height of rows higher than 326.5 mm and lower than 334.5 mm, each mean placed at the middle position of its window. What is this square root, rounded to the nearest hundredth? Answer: 0.03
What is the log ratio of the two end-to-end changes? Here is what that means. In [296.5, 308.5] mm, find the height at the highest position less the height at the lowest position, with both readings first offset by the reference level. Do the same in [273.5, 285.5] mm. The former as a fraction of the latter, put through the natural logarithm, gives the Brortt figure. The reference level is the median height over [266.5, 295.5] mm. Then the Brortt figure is 1.8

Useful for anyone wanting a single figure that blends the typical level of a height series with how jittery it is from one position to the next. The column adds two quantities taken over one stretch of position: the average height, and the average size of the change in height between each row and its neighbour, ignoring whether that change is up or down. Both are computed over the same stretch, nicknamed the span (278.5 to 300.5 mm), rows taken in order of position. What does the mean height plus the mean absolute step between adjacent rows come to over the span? 9.5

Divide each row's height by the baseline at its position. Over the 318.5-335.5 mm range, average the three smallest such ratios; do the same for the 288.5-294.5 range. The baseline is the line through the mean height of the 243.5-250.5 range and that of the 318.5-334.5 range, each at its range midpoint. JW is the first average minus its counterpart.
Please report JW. -0.11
